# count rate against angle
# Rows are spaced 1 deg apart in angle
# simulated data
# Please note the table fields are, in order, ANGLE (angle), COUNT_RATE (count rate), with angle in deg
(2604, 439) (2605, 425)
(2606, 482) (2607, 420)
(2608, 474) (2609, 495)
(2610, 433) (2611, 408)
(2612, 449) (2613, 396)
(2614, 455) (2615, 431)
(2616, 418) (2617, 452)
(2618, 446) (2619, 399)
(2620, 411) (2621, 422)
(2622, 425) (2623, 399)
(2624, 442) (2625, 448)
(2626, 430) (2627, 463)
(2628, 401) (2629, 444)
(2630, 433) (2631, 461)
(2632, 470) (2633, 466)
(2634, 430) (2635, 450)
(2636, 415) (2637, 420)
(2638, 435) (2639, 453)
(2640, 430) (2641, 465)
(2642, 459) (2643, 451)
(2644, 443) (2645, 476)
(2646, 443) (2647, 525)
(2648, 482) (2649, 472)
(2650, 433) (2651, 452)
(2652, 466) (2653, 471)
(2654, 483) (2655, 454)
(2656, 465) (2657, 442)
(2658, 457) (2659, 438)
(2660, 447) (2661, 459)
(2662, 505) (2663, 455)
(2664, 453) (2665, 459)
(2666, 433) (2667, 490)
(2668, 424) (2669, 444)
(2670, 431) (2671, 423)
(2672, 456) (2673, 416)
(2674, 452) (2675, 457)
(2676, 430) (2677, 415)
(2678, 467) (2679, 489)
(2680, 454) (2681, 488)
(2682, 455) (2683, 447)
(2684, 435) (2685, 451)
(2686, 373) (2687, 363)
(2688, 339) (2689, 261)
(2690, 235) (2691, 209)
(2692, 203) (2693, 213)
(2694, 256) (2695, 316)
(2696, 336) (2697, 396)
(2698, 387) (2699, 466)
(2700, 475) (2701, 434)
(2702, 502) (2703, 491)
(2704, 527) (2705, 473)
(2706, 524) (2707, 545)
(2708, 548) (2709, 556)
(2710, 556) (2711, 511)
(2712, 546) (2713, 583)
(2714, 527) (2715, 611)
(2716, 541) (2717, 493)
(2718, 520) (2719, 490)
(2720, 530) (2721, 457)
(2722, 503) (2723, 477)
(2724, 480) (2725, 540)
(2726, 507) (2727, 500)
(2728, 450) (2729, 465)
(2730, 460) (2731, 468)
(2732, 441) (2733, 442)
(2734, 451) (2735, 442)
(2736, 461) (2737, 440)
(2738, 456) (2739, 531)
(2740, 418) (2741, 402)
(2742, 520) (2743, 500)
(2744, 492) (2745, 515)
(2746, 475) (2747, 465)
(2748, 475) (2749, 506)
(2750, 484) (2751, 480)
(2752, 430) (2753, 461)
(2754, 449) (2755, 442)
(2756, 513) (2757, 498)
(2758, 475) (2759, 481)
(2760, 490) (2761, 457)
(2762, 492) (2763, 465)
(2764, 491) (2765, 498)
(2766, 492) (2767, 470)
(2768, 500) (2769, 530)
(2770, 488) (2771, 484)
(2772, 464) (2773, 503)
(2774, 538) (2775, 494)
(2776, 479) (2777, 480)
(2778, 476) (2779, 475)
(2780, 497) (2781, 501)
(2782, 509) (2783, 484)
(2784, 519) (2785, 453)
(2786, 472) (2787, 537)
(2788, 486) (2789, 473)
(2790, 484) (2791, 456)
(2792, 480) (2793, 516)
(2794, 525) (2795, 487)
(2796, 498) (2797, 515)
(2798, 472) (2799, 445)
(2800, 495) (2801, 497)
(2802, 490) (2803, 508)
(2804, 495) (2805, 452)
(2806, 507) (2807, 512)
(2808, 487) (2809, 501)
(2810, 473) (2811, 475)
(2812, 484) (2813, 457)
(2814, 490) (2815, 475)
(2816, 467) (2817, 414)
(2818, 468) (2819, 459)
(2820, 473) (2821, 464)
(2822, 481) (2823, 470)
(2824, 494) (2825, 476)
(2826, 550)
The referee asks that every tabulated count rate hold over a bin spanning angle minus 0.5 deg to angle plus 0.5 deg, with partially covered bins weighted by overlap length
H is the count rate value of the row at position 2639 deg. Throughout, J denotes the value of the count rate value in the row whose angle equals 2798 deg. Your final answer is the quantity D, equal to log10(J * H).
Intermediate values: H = 453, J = 472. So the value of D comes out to 5.33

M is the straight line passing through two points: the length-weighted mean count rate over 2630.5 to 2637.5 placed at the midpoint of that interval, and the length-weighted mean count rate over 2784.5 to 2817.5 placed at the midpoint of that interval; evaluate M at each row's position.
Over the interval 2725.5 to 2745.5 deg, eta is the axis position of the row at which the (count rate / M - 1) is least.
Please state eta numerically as 2741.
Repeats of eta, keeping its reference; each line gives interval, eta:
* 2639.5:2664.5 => 2640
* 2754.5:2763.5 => 2755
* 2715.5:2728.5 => 2728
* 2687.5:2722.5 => 2692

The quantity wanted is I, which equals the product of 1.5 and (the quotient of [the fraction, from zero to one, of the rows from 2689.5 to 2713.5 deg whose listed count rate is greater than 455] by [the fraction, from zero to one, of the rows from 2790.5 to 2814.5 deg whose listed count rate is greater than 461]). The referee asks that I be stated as 1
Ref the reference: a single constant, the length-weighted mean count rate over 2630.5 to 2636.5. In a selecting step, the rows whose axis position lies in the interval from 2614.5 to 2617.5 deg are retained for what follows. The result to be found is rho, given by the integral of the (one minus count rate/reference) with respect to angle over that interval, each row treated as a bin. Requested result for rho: 0.10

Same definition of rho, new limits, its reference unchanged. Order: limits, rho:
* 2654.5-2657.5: -0.03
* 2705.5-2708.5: -0.60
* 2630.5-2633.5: -0.11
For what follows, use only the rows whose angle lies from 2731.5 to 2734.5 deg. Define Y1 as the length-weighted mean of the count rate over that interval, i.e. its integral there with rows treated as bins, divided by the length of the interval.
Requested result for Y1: 445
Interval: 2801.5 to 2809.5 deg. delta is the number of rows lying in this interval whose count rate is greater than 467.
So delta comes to 7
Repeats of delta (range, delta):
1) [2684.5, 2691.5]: 0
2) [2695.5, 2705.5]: 5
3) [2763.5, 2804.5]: 37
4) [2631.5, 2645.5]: 2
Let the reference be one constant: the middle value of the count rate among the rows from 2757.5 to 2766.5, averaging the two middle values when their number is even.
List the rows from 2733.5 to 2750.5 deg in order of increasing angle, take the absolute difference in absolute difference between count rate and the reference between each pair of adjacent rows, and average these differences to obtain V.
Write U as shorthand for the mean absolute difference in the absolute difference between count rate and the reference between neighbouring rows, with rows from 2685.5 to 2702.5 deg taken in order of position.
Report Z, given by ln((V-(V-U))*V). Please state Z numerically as 6.4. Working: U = 34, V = 16.8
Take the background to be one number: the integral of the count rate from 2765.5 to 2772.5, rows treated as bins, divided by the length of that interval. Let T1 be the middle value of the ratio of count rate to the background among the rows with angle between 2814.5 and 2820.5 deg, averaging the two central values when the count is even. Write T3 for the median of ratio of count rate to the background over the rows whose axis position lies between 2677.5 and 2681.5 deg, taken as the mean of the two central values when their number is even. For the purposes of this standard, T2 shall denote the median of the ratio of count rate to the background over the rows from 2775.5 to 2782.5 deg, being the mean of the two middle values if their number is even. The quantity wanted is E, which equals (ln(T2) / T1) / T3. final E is -0.022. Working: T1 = 0.95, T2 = 0.98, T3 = 0.98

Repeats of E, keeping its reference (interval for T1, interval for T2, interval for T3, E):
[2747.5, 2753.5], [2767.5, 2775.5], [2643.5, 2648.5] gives 0.016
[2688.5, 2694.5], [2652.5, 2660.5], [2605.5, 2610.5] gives -0.164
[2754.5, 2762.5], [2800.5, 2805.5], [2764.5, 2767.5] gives 0.011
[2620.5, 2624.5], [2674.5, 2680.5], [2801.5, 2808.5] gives -0.083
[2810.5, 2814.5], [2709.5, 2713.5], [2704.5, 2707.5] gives 0.113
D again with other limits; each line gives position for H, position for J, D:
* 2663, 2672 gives 5.32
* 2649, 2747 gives 5.34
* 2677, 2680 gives 5.28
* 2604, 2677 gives 5.26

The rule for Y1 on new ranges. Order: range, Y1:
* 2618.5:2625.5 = 421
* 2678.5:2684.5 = 461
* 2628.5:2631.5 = 446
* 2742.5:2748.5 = 487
